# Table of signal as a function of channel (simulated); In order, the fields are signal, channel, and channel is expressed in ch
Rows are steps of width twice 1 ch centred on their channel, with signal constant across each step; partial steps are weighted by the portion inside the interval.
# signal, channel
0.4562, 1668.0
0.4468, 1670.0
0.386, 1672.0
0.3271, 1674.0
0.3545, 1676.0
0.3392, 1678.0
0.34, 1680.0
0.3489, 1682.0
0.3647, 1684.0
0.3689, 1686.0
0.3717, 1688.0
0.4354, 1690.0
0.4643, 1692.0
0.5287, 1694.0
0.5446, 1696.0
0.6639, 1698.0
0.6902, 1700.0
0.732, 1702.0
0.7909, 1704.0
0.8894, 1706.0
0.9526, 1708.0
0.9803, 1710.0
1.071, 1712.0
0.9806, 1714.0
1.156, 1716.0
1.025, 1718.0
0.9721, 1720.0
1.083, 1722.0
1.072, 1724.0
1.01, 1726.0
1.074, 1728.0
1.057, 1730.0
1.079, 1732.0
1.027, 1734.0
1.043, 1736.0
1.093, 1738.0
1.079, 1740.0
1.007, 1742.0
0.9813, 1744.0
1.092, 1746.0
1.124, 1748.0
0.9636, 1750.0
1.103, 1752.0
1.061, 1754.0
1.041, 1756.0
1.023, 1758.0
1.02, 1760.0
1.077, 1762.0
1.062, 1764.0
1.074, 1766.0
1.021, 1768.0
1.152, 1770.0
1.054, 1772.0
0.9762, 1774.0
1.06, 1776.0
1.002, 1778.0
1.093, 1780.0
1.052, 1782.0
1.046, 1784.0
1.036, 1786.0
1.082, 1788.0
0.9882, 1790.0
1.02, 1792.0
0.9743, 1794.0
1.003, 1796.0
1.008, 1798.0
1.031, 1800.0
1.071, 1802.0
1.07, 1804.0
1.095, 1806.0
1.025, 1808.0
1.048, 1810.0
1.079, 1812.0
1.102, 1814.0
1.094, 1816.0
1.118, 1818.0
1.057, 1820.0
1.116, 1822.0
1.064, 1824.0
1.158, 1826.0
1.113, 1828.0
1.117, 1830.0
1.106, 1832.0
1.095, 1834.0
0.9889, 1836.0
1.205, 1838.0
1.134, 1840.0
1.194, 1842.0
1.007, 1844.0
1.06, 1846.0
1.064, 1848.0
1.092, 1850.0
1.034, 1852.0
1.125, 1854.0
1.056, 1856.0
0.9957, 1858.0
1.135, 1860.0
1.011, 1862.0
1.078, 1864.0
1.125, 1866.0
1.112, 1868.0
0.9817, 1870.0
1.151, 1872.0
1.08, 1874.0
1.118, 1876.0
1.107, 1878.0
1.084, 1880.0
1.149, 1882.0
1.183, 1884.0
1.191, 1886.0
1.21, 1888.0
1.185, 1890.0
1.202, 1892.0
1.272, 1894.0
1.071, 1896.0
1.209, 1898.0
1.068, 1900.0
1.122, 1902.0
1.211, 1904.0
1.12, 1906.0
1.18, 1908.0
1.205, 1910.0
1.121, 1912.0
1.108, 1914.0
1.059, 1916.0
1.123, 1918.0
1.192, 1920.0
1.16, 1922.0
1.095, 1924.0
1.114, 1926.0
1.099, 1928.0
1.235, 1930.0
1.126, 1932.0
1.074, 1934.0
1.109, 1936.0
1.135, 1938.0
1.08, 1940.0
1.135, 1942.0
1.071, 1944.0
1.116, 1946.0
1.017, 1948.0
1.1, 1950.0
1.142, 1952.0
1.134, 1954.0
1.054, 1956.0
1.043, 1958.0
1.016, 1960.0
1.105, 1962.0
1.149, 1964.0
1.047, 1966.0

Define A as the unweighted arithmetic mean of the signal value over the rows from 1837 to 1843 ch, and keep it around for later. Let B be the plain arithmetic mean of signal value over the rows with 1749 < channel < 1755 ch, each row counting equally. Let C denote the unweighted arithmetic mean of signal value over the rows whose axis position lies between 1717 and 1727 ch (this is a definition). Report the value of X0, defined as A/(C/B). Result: 1.19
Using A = 1.18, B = 1.043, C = 1.03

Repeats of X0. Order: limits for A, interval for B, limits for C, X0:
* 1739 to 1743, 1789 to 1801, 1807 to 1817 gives 0.98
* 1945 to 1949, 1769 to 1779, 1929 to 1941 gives 0.99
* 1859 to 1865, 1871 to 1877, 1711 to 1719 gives 1.13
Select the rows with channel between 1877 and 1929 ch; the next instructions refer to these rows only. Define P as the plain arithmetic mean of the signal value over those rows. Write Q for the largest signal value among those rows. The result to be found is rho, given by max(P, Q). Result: 1.27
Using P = 1.15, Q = 1.272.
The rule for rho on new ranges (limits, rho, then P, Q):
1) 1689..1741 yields 1.16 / 0.90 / 1.156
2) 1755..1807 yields 1.15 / 1.04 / 1.152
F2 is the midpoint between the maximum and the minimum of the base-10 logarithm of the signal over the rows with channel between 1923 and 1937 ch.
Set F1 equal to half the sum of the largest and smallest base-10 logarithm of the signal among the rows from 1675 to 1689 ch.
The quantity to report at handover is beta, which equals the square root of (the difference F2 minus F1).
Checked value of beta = 0.71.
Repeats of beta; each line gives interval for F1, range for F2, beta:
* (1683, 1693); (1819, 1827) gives 0.66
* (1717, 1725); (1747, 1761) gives 0.08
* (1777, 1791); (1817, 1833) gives 0.16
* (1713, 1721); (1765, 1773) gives 0.10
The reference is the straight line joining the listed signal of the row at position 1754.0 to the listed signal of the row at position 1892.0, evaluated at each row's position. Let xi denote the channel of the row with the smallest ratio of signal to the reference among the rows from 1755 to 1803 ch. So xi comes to 1794.0 ch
